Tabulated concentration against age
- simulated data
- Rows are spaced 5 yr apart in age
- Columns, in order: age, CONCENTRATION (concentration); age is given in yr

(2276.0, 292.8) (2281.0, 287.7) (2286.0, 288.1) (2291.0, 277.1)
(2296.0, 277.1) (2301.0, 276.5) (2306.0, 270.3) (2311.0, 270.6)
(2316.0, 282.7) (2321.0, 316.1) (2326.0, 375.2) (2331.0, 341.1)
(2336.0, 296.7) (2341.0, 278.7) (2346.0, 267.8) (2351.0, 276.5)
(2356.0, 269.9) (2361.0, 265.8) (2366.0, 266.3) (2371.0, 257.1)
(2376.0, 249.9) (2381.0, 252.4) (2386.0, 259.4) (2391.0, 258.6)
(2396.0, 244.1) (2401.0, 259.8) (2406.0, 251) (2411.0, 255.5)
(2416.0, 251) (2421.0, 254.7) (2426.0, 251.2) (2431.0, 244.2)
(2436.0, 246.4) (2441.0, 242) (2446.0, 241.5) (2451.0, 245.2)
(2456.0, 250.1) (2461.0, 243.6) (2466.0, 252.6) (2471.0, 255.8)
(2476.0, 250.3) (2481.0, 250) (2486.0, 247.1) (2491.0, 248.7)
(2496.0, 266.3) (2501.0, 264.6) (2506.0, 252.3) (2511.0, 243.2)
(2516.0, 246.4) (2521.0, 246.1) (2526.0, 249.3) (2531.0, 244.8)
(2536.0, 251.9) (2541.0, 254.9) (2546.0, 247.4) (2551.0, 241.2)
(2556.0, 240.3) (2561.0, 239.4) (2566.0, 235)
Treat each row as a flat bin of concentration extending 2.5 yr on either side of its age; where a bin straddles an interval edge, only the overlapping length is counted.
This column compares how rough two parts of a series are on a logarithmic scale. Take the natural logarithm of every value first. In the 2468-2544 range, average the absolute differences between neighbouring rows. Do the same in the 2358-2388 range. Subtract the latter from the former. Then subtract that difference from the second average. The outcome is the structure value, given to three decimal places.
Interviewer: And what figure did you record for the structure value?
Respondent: 0.021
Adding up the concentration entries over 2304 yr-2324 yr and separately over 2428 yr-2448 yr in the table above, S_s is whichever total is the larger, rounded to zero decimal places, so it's 1140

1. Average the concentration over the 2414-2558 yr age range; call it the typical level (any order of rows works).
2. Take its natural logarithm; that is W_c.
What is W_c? 5.52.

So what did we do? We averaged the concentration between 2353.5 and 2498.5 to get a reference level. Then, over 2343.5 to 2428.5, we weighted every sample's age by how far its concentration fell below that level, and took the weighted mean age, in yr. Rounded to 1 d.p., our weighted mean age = 2358.9 yr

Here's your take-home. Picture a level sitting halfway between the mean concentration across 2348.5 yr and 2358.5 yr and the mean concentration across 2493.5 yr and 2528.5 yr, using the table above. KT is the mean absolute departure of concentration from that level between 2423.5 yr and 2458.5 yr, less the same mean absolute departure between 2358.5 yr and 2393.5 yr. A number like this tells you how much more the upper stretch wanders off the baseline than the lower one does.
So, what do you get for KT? 10.9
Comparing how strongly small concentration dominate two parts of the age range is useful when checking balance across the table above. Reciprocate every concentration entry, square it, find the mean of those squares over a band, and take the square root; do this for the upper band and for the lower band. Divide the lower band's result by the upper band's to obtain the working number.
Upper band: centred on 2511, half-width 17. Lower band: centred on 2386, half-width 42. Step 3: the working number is 0.98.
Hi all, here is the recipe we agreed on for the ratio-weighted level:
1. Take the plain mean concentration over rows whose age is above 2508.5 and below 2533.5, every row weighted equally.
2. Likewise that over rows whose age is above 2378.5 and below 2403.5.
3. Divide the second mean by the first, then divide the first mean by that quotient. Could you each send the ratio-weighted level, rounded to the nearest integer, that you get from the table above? 237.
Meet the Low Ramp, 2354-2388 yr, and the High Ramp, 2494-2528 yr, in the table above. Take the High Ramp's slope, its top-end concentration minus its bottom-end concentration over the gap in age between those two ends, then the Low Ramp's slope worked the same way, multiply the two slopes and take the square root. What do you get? 0.45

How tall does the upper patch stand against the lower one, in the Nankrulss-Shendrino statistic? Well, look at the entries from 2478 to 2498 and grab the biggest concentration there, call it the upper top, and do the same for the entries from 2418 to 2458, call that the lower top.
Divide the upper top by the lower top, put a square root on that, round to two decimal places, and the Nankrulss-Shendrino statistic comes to 1.02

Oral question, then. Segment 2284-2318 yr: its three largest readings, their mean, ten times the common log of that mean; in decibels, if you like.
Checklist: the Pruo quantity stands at 24.5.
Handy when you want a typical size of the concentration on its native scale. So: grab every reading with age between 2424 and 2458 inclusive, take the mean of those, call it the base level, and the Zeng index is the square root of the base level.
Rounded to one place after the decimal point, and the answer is 15.7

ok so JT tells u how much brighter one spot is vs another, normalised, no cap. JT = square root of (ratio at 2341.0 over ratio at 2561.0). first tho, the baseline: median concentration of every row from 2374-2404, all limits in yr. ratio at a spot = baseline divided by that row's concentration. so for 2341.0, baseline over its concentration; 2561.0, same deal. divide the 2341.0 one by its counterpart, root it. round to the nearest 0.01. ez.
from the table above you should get 0.93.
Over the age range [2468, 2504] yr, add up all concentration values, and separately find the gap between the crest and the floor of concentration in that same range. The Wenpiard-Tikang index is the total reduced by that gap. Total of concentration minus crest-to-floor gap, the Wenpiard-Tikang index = 1764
